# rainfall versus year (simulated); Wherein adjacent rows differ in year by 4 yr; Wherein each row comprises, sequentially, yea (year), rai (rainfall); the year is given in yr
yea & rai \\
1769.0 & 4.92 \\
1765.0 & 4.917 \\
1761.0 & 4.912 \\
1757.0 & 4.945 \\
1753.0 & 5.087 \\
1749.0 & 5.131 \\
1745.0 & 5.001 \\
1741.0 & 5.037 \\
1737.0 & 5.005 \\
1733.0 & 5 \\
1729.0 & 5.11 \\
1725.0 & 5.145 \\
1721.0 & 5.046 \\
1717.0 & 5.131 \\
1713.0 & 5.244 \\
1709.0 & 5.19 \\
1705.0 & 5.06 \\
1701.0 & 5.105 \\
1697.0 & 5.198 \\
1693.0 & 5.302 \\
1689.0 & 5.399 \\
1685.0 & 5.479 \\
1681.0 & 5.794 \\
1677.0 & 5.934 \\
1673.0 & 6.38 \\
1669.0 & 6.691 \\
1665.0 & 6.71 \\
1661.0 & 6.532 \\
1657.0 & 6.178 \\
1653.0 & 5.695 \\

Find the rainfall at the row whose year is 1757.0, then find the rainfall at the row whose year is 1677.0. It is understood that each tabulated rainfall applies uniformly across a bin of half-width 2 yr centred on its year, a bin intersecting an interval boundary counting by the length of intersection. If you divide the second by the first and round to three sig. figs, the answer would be 1.20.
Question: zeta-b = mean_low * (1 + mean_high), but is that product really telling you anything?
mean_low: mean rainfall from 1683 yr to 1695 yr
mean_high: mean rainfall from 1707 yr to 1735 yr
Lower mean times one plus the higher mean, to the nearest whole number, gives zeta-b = 33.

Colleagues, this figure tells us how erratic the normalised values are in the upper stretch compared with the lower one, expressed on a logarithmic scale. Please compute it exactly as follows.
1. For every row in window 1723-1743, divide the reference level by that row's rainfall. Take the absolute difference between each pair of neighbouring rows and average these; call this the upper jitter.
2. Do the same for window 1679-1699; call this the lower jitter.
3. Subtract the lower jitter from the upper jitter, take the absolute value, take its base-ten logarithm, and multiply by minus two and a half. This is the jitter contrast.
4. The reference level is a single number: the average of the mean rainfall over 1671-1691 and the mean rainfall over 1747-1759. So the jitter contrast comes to 4.4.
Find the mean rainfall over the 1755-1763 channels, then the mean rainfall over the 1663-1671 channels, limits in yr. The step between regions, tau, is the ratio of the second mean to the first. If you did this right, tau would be 1.36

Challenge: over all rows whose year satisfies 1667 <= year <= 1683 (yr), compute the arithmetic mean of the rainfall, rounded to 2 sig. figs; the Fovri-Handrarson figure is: 6.2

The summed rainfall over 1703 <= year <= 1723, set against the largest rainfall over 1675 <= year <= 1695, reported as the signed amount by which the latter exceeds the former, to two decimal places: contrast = -19.74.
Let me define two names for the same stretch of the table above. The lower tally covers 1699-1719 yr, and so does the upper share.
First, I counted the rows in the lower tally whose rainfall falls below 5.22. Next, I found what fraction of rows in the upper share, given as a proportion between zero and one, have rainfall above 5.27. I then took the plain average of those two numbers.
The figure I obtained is 2.0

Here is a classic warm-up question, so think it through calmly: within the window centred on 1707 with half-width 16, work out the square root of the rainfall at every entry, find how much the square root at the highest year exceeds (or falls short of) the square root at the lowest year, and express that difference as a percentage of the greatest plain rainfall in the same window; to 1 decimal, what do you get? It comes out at -1.1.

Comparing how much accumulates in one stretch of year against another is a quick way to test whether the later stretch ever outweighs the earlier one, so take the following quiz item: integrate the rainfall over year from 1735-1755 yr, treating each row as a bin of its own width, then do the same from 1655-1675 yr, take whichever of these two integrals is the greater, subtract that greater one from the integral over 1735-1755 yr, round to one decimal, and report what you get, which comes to -28.9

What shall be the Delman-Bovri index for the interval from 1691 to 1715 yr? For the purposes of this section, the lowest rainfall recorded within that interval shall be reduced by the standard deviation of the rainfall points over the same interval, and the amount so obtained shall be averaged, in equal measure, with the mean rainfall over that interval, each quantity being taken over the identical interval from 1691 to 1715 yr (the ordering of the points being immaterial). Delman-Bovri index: 5.1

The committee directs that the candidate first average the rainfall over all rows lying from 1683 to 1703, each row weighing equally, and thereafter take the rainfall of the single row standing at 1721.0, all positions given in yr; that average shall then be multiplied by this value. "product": 27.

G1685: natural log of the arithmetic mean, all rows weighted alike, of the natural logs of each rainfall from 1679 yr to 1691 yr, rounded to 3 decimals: 0.539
